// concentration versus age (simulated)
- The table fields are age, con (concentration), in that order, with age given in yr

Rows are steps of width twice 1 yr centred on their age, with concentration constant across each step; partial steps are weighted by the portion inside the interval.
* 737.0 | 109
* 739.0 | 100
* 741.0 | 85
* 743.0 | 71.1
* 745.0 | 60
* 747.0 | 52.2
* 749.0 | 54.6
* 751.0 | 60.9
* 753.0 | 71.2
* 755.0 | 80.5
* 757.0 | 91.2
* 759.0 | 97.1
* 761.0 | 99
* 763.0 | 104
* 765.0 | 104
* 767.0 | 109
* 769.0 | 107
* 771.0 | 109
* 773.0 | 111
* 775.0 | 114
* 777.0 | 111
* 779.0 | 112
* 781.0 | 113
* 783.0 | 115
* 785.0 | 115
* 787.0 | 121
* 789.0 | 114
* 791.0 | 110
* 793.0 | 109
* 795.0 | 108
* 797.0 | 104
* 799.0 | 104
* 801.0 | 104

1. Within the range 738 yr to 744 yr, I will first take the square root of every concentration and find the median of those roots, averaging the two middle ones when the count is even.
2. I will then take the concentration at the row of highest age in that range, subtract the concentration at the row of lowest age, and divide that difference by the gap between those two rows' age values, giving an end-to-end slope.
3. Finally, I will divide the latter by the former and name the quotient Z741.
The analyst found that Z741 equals -0.8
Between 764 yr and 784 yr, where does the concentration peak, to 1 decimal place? 783.0 yr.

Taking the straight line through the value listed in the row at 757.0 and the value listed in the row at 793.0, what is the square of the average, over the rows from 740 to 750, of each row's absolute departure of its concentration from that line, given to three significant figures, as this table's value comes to 457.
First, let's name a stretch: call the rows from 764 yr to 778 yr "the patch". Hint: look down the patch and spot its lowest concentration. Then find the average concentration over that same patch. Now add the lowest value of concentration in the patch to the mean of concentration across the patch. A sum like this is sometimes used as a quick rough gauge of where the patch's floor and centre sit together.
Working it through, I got 213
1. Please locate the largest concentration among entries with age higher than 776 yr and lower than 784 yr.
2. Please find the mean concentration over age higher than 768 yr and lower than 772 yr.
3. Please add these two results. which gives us 223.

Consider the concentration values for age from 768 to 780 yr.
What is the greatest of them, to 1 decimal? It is 114.0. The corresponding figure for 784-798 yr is 121.0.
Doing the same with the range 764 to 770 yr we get 109.0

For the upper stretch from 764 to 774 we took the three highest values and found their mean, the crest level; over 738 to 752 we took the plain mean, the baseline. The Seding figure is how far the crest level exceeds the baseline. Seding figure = 41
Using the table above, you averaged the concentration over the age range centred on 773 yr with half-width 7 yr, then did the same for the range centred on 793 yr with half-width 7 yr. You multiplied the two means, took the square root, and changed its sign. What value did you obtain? -110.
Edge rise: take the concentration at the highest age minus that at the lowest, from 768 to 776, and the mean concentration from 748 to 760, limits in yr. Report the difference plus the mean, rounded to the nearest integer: 83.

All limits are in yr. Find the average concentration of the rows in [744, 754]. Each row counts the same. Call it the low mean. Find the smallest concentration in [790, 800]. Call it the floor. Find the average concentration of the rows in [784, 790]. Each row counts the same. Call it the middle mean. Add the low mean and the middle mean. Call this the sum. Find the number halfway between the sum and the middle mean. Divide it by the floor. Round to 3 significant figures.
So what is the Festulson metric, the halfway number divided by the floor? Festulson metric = 1.41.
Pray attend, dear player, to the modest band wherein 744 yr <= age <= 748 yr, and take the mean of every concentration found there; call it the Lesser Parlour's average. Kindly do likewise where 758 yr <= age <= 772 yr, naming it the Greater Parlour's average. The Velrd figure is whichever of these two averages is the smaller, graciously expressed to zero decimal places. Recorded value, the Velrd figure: 56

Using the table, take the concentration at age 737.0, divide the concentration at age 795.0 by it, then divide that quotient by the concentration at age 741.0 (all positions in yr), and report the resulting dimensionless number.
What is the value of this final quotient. 0.012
